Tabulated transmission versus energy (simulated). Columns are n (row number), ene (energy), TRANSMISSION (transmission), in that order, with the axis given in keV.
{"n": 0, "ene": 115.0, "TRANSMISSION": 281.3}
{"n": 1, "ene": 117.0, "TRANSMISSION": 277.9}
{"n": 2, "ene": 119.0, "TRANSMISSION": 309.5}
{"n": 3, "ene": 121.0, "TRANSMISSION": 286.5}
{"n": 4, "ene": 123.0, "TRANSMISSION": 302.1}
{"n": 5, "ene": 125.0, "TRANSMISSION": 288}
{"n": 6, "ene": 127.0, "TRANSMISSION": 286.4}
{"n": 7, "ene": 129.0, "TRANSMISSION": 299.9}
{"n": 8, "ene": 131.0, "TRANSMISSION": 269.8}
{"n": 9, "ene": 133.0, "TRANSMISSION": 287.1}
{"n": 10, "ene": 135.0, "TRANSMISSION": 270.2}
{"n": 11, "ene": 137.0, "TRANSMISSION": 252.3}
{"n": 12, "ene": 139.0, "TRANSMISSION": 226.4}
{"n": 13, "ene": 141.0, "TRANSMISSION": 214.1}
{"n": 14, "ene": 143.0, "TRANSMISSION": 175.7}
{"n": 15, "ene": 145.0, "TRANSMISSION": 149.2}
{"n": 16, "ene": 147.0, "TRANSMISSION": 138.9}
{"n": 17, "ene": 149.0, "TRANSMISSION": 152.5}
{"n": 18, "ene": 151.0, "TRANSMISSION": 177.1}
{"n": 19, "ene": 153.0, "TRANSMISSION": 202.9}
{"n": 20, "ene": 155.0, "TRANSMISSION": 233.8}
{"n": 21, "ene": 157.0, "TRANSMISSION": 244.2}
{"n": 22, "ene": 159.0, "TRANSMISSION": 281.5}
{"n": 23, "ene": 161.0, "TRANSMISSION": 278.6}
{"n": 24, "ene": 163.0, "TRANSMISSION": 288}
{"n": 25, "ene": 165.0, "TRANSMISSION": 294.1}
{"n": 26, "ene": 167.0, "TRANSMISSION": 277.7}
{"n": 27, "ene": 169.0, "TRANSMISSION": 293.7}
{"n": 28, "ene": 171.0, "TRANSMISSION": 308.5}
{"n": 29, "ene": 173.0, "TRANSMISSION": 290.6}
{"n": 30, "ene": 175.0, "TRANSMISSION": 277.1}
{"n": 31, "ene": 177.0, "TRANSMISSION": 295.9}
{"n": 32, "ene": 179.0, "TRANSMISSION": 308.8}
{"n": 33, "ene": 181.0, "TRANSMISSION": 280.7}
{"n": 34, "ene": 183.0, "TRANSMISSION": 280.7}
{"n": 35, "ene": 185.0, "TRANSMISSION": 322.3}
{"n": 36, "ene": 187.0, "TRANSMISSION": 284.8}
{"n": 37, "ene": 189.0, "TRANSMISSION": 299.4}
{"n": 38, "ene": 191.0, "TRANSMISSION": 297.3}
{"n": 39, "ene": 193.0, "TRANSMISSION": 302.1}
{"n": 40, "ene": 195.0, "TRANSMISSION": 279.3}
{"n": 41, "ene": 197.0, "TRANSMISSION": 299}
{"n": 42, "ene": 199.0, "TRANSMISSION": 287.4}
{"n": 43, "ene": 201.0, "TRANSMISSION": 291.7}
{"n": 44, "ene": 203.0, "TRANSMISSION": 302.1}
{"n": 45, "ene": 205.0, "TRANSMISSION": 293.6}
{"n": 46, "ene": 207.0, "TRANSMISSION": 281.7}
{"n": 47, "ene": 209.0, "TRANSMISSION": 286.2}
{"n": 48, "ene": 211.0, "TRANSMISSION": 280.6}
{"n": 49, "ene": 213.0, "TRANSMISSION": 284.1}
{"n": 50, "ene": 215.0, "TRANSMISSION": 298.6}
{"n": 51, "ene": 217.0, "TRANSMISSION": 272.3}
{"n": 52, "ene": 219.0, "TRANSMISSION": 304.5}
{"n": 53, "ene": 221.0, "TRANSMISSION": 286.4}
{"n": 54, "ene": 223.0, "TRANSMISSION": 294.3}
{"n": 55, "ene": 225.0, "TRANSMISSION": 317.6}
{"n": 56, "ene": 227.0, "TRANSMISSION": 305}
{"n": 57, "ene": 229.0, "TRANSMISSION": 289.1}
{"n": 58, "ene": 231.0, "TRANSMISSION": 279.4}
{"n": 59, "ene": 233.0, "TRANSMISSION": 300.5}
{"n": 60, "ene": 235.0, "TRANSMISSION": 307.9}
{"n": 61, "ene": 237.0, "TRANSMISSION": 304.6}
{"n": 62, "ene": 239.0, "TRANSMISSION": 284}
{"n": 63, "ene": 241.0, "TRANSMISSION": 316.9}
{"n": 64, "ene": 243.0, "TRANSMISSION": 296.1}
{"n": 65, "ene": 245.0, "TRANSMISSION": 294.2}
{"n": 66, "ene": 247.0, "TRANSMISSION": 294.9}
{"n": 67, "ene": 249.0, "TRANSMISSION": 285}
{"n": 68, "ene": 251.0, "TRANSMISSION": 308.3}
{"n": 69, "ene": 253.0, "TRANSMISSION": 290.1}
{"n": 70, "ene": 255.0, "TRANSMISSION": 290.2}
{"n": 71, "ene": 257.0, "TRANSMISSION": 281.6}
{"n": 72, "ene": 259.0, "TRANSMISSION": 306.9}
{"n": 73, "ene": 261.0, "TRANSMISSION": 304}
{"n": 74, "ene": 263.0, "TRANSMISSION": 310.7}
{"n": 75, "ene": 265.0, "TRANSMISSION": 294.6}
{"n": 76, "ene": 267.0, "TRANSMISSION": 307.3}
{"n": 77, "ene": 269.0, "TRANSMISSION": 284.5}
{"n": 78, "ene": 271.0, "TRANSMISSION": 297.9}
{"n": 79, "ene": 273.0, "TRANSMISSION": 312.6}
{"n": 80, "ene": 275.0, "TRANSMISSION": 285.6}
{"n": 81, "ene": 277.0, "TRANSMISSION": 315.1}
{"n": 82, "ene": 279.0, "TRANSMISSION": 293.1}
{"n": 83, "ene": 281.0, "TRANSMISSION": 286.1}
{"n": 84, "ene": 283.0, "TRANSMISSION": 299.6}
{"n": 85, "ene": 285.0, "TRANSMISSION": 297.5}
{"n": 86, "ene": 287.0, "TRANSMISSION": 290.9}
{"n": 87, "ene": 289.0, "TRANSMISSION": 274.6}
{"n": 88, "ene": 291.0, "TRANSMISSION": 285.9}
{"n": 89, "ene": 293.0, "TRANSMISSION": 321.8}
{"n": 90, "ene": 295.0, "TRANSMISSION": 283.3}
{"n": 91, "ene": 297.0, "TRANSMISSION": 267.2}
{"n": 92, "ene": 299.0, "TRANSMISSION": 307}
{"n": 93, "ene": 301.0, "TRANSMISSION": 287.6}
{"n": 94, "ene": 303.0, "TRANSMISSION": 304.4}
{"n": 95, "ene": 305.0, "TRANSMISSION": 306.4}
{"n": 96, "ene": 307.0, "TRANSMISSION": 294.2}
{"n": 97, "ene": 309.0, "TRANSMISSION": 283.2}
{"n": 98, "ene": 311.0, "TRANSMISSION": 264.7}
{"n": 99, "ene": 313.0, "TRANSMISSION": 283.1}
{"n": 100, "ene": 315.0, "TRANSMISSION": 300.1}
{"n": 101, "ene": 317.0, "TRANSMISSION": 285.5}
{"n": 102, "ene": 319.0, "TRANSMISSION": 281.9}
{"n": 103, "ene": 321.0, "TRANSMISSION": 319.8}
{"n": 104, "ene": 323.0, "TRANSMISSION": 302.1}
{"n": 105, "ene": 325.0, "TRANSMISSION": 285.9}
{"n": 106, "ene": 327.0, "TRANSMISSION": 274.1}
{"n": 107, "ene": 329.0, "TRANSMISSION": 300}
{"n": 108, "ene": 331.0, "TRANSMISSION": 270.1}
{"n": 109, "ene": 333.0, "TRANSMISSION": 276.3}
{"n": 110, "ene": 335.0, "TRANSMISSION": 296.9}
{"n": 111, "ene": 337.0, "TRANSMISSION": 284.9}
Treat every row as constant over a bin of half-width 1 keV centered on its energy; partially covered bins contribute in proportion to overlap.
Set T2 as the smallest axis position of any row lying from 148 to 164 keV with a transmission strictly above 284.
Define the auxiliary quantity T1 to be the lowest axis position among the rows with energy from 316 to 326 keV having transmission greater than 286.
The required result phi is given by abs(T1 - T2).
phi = 158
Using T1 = 321.0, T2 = 163.0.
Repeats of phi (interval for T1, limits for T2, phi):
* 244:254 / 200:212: 44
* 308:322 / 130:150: 182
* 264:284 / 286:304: 22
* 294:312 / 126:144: 172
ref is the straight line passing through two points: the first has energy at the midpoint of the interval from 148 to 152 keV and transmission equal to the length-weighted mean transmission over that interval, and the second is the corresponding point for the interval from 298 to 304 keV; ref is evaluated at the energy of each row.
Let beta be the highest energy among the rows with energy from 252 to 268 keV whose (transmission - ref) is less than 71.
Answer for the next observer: 267.0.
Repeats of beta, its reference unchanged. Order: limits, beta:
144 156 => 155.0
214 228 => 223.0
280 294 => 293.0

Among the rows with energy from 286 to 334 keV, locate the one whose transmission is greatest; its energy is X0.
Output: 293.0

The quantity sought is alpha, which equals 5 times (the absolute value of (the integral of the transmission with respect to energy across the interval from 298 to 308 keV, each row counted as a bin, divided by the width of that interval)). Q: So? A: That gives 1500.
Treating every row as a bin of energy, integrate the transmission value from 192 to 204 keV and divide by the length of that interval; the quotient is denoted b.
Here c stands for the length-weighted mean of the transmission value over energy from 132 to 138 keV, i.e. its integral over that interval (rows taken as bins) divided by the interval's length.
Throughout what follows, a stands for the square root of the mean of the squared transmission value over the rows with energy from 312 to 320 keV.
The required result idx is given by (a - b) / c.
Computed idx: -0.02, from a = 288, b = 294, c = 270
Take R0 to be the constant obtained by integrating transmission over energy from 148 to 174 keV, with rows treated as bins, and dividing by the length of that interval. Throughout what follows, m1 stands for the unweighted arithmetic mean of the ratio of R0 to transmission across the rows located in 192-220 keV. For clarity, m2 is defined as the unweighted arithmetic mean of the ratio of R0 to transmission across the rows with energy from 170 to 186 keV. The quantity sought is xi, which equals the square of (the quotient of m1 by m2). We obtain 1.03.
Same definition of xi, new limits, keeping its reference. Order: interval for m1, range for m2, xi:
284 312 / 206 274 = 1.04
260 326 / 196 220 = 0.97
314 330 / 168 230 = 1.00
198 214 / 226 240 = 1.05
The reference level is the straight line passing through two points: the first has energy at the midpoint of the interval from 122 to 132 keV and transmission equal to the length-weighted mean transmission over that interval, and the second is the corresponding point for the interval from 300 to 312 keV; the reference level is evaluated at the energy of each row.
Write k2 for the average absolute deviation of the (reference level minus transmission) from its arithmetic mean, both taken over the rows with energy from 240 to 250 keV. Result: 7.8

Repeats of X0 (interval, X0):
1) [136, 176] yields 171.0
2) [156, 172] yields 171.0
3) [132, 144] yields 133.0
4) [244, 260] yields 251.0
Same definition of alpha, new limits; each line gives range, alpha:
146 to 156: 905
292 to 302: 1467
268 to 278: 1496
